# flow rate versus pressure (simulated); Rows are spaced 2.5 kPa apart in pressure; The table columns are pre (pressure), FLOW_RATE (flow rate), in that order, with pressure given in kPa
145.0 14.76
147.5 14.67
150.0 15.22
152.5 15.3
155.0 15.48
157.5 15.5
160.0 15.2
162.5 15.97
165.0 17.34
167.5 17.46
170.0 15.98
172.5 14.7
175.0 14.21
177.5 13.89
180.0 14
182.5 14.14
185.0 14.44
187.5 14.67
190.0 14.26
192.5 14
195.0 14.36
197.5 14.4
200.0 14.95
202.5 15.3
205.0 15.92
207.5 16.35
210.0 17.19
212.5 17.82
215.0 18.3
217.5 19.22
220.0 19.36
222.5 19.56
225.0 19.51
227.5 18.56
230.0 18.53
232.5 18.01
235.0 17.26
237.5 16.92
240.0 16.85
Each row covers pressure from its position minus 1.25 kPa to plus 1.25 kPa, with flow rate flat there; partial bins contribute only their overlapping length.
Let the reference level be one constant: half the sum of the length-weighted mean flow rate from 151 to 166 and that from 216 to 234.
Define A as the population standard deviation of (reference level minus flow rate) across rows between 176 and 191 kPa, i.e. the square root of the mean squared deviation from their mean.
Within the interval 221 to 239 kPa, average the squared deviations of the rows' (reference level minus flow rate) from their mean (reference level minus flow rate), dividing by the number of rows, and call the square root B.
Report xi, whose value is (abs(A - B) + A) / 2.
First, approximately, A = 0.3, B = 0.9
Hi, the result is 0.47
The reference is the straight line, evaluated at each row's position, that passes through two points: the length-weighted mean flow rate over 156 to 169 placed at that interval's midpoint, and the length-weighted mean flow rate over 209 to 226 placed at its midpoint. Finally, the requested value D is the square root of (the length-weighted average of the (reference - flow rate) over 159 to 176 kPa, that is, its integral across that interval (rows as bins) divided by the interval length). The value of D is 0.79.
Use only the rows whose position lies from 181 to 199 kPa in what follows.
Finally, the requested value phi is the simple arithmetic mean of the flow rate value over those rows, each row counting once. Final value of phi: 14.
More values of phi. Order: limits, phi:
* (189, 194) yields 14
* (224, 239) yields 18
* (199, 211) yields 16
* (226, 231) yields 19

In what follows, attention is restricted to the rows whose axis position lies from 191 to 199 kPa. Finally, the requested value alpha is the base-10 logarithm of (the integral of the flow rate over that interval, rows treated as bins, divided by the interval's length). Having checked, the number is 1.15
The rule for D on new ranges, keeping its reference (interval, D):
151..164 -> 0.73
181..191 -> 1.72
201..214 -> 1.32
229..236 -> 1.20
